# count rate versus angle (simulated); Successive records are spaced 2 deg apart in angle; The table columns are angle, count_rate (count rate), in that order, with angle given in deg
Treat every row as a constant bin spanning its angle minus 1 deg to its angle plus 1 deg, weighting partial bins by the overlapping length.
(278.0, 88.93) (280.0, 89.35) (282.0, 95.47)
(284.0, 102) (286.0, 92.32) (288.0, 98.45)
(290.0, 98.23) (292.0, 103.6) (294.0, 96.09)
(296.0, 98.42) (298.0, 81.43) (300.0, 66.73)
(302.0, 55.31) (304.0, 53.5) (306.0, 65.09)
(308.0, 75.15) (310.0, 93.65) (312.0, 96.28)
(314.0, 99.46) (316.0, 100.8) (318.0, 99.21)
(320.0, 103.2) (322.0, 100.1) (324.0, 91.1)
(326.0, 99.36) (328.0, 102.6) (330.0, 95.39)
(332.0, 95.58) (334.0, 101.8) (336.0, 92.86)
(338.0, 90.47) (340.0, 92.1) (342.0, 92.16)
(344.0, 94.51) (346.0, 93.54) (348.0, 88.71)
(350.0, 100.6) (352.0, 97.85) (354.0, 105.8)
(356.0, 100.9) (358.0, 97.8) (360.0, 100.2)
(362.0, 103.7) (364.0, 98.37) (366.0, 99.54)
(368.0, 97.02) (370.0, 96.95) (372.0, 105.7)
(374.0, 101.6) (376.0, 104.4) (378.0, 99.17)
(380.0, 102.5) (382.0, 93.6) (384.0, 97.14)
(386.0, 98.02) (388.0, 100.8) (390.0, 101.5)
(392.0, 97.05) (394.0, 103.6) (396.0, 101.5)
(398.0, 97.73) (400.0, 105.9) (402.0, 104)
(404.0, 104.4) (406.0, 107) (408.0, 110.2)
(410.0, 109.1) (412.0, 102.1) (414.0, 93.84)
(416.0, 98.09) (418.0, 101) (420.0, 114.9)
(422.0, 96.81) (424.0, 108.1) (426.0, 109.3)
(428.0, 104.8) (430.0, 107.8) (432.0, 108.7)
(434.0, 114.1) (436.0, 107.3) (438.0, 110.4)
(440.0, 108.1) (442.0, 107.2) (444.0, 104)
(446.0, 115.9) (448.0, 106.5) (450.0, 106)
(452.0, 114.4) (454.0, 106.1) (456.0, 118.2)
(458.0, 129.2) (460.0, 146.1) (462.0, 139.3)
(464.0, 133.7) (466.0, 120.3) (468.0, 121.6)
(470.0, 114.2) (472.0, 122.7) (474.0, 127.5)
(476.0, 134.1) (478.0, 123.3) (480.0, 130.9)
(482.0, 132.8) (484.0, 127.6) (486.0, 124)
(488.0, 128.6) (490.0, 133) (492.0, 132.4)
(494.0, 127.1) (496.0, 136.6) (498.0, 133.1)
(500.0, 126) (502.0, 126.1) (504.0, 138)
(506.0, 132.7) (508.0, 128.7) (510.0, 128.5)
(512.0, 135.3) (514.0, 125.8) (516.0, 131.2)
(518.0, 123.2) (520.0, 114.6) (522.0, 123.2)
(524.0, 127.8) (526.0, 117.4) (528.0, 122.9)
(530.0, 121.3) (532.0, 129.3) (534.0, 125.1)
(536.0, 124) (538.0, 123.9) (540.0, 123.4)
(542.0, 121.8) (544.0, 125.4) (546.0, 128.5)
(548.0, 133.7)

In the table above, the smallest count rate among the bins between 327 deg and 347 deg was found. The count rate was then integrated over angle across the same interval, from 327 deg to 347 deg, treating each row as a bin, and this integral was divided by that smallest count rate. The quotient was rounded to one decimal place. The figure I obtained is 21.0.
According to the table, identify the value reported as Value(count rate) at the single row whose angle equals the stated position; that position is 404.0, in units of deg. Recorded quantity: 104.4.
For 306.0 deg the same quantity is 65.09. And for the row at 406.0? 107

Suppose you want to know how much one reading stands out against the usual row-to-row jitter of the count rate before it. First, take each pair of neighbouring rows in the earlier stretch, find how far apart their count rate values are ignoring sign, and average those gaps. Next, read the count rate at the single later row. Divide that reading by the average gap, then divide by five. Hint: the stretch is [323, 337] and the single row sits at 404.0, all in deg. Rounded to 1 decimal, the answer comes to 3.7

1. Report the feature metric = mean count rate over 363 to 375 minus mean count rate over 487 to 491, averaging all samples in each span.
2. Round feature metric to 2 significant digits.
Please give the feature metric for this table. -31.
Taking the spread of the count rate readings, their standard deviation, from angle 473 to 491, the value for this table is 4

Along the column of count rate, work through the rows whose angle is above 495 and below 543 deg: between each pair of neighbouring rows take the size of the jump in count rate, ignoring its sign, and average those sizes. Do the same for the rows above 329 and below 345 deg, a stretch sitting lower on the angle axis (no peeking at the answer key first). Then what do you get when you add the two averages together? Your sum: 8.2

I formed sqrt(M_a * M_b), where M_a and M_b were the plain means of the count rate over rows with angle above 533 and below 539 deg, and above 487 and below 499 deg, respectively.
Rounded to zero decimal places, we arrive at 128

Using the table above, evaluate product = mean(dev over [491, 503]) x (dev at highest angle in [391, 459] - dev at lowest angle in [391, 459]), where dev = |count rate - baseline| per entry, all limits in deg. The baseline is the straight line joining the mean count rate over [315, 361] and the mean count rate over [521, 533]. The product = 80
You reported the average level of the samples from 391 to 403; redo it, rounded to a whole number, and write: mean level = 102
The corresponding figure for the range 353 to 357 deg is 103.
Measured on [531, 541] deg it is 125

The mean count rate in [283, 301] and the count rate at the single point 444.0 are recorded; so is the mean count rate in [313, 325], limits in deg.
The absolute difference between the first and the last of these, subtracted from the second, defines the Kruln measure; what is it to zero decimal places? 98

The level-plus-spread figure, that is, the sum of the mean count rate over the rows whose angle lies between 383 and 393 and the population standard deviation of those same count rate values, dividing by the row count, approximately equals 101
